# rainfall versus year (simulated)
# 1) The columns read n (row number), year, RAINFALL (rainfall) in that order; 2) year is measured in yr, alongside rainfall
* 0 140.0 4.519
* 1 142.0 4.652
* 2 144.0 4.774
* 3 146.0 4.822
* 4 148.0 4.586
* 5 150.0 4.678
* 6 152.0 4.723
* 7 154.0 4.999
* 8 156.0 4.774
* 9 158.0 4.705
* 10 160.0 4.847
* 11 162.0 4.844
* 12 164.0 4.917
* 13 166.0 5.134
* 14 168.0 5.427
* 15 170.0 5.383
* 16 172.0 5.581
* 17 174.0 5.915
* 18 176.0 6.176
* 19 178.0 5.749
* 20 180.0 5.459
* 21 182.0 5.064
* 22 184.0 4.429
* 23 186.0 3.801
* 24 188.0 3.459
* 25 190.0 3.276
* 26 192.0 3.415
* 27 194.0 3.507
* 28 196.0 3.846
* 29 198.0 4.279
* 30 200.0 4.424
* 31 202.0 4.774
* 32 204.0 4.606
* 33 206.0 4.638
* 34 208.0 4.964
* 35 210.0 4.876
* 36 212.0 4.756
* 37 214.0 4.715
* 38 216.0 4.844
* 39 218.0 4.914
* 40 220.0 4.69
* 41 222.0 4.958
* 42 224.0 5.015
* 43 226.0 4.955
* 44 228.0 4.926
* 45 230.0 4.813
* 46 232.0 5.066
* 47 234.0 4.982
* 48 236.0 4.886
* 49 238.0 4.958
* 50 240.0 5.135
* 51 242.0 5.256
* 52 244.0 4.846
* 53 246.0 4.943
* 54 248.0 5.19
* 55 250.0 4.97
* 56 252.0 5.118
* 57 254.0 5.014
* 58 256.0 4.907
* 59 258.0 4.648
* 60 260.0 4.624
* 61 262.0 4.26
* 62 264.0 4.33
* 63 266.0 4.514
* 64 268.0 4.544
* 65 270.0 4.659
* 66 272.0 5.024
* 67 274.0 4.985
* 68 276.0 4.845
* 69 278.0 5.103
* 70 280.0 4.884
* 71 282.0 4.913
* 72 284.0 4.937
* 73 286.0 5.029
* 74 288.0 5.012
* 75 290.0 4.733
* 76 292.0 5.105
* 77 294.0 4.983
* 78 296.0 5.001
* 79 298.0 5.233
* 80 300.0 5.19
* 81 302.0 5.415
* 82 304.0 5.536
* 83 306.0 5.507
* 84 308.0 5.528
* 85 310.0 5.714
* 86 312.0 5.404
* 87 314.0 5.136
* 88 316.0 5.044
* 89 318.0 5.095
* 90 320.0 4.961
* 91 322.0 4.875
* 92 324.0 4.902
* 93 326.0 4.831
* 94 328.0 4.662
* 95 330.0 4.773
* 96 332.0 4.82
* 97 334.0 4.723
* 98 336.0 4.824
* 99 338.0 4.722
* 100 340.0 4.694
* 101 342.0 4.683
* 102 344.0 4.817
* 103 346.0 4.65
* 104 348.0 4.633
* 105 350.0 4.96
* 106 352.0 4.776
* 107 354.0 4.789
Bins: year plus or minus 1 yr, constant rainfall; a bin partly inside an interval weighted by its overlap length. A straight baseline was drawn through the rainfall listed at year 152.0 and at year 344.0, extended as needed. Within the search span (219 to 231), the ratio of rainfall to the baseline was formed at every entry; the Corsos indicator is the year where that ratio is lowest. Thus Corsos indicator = 220.0 yr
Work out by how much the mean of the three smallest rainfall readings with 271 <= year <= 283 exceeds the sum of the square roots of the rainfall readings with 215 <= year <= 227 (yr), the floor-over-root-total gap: -8.4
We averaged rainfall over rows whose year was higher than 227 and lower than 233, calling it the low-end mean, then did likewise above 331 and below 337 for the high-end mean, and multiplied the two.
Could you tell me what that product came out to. 23.6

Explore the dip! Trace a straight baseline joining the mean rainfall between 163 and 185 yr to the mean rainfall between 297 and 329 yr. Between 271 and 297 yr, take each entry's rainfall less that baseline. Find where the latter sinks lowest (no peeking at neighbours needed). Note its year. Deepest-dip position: 290.0 yr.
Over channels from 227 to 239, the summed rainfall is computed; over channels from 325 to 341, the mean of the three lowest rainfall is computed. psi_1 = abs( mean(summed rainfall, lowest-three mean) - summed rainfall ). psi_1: 12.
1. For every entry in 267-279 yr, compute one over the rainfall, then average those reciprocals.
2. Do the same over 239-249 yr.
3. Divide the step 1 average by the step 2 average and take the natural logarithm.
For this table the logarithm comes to 0.044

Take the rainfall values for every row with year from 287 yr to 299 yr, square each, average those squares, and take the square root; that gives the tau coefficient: 5.01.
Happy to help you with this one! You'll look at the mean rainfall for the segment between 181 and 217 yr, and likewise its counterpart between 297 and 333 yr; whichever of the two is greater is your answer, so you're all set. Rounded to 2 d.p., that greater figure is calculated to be 5.15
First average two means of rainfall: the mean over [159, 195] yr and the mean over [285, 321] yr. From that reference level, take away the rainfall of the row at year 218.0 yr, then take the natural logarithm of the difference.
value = -2.5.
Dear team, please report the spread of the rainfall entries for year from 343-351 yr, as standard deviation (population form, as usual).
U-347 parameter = 0.13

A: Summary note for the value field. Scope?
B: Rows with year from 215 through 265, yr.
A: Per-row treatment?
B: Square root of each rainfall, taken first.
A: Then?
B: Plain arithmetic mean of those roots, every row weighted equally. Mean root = 2.21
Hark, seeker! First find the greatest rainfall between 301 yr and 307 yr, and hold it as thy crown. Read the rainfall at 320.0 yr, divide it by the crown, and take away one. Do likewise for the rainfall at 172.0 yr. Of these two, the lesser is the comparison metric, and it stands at -0.104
